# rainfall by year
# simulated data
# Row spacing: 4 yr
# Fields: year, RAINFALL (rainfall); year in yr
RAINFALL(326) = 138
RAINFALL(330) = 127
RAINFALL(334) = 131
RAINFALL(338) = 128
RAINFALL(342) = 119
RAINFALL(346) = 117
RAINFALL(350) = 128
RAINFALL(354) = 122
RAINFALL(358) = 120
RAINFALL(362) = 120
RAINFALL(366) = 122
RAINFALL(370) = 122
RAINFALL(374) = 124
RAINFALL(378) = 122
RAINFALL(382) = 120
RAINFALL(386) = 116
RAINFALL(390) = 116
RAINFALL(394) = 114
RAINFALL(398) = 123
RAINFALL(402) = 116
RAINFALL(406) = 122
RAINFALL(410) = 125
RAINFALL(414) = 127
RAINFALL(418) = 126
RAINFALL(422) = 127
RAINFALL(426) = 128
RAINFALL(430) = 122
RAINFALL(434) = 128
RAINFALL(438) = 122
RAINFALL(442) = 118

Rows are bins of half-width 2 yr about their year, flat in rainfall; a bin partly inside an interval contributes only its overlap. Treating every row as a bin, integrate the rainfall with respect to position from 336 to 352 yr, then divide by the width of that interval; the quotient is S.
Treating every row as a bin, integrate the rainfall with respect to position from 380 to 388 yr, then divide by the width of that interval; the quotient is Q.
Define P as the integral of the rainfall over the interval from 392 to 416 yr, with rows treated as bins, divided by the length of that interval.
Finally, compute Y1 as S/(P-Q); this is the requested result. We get 38.8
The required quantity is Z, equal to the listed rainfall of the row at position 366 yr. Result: 122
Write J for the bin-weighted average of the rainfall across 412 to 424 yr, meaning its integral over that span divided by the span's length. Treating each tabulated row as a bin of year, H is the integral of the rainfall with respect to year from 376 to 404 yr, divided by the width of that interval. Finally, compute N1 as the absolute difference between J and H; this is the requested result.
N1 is 8.5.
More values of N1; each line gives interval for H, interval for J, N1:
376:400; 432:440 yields 6.5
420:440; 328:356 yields 0.8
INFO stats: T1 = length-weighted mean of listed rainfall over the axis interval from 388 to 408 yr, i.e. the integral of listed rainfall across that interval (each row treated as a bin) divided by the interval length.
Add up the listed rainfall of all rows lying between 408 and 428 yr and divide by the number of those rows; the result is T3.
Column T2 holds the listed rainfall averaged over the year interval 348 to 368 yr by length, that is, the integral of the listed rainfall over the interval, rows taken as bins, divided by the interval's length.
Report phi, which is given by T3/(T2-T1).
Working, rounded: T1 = 118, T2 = 122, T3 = 127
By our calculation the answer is 30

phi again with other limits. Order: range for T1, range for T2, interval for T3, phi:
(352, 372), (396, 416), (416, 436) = 90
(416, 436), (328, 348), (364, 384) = -68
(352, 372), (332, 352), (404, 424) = 37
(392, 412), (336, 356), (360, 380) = 44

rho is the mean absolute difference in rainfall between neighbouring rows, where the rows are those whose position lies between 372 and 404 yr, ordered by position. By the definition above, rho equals 3.7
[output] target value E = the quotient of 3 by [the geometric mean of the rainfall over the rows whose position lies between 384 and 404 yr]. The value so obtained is 0.0256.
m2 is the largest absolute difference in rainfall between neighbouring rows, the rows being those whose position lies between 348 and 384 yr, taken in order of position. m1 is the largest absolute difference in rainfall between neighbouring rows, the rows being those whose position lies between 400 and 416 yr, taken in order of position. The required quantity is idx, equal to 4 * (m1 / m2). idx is 4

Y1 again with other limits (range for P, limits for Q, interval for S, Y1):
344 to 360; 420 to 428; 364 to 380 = -21.3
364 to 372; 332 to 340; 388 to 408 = -15.8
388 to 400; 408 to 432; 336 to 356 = -15.0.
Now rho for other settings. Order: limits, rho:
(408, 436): 2.8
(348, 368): 2.5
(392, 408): 7.3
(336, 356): 7.0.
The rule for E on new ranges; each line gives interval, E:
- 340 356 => 0.0247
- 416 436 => 0.0238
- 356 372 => 0.0248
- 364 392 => 0.0249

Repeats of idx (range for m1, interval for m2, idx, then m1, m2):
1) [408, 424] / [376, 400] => 1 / 2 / 9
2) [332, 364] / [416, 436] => 7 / 11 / 6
